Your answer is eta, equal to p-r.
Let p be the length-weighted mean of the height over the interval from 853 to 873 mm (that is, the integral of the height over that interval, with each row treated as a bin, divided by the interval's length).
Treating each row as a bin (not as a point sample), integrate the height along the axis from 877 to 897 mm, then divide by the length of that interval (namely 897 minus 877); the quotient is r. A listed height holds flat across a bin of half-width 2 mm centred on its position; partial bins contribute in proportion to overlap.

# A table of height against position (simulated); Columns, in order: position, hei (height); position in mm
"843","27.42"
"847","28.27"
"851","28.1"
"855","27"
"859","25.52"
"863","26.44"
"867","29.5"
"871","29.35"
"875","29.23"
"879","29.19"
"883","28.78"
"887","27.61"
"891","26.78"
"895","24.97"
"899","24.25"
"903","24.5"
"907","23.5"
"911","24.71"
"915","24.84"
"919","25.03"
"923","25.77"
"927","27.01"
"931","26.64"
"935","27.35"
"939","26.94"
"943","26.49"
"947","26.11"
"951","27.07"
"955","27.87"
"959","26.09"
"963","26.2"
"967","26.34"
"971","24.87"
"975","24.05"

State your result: 0.1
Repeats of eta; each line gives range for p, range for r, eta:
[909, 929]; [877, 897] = -2.0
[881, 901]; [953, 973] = 0.2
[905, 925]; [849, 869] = -2.5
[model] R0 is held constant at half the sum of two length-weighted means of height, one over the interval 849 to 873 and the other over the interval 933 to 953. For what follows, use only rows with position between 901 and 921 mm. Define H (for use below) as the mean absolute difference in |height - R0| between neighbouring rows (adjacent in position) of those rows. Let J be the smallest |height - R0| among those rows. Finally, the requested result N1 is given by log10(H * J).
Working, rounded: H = 0.63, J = 2.19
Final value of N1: 0.1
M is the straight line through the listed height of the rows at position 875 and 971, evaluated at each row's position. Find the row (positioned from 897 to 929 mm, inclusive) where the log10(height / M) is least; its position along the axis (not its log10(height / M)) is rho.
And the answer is 907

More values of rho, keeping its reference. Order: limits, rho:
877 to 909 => 907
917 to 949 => 919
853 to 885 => 859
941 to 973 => 971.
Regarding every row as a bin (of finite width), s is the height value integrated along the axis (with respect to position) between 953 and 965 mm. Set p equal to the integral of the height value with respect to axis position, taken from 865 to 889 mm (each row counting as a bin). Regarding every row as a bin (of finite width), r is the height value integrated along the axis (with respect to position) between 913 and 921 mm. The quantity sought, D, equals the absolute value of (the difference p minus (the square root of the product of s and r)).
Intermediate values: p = 695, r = 199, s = 321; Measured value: 442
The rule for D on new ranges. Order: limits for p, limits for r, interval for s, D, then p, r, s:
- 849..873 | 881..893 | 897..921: 222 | 664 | 333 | 587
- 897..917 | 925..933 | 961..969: 275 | 487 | 215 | 210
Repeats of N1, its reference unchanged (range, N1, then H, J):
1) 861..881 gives -0.5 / 0.45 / 0.78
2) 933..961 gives -1.2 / 0.49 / 0.13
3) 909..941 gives -1.2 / 0.47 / 0.13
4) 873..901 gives -0.6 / 0.70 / 0.39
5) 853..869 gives -0.5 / 1.30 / 0.22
